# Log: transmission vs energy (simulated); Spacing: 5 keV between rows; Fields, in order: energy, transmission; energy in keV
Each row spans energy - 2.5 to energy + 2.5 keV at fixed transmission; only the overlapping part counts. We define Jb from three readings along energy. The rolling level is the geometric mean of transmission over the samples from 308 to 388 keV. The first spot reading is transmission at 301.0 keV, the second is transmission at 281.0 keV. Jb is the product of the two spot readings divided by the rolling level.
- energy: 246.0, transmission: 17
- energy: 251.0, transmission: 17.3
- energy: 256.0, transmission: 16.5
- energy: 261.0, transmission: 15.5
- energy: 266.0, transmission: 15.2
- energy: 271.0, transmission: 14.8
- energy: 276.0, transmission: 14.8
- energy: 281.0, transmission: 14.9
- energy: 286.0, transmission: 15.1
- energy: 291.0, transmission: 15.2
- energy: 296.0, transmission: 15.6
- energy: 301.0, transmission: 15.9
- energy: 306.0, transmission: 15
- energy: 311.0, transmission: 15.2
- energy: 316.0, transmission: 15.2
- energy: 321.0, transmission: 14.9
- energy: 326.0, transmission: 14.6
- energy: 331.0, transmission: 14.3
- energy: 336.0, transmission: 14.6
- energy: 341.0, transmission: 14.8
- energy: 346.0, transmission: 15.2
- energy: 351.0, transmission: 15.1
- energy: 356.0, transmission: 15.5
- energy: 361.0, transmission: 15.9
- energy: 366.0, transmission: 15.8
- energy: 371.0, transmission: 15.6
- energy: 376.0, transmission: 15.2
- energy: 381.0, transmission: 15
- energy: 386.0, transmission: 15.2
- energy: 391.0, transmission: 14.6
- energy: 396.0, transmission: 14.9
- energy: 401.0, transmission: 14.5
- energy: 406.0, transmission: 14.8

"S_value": 15.7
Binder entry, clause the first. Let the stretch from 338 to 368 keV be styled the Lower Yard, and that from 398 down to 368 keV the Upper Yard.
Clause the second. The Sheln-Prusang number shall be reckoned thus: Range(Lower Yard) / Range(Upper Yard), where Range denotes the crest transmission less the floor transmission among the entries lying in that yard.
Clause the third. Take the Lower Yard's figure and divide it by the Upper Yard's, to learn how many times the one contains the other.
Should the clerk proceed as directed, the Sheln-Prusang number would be 1.10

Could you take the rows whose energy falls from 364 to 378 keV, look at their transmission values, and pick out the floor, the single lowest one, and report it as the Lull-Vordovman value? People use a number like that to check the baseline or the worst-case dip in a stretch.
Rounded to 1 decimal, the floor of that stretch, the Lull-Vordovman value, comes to 15.2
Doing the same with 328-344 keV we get 14.3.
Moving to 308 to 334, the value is 14.3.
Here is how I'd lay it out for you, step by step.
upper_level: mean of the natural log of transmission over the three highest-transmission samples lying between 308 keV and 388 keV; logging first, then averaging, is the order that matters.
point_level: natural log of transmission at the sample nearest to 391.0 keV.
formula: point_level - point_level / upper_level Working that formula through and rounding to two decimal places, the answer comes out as 1.71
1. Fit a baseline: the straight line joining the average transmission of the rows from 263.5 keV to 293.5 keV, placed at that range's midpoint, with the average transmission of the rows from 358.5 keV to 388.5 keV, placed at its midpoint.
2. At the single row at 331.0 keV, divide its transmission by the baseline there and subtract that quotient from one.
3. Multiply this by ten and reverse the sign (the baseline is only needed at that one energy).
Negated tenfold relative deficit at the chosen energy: -0.6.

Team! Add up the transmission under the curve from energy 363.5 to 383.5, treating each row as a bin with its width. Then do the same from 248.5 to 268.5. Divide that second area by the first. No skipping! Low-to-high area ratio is 1.05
